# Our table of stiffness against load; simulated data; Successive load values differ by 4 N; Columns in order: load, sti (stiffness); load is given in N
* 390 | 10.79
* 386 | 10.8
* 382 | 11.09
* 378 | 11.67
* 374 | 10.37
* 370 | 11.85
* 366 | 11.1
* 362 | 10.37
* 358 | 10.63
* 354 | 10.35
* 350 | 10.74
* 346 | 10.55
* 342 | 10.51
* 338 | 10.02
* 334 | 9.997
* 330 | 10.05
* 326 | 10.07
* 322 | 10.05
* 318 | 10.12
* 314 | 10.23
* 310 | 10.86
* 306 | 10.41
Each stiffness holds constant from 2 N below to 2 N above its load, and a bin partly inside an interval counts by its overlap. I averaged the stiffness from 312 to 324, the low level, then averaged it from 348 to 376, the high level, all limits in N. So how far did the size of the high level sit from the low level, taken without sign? 0.64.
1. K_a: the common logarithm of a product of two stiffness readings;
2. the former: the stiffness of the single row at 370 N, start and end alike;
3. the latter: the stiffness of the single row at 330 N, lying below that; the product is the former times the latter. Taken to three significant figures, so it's 2.08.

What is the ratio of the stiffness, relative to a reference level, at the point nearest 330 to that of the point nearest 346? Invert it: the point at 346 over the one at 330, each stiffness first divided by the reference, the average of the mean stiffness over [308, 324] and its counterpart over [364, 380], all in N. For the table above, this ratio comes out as 1.05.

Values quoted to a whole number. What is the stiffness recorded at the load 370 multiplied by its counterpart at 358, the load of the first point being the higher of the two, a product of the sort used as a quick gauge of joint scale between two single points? 126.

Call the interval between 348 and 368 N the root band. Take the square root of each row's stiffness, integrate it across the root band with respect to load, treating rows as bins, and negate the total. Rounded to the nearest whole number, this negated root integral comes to -65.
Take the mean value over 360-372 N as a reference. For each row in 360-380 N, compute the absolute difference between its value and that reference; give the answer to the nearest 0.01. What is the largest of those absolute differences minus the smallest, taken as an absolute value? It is 0.74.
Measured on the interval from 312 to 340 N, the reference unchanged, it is 0.23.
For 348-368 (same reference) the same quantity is 0.75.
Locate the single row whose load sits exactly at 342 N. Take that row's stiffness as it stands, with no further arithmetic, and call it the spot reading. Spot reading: 10.51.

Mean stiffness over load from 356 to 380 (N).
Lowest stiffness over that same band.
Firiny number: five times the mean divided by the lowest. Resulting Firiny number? 5.30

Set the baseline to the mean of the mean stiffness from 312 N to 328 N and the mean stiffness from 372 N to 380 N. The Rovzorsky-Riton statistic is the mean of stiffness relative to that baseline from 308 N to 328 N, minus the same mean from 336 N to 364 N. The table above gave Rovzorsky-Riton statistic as -0.19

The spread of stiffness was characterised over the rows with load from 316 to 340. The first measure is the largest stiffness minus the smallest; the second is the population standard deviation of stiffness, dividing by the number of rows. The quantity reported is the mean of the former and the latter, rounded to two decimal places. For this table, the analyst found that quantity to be 0.08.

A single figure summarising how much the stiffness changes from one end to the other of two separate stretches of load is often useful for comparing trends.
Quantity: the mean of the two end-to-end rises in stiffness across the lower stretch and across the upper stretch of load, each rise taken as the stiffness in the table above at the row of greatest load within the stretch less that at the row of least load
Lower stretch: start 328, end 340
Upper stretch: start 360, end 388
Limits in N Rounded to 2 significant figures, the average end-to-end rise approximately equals 0.20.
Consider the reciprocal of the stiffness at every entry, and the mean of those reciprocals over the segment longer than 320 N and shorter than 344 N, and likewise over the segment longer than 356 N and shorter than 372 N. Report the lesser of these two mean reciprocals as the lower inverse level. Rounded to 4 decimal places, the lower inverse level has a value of 0.0912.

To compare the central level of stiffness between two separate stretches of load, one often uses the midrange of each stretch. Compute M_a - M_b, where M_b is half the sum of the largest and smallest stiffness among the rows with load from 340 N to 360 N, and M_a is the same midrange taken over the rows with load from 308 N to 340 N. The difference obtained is -0.1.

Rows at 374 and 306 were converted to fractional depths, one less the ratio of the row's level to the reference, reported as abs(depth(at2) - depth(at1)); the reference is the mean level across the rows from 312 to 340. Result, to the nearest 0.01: 0.00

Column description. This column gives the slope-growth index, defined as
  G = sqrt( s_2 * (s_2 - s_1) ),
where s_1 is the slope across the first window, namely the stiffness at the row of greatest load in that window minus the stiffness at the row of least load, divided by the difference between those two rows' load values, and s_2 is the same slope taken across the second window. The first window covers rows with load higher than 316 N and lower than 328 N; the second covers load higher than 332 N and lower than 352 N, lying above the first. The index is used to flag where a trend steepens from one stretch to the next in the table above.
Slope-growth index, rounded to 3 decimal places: 0.049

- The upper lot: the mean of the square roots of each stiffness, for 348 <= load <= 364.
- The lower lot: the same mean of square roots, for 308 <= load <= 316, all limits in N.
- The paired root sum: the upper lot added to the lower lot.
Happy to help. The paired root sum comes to 6.49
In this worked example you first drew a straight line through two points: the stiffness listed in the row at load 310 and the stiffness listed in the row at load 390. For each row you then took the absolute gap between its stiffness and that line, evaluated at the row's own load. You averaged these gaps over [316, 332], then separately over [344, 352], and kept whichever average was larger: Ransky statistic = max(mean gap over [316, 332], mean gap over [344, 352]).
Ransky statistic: 0.775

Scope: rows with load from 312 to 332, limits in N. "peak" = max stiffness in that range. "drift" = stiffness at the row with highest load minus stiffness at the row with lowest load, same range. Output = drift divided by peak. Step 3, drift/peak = -0.018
